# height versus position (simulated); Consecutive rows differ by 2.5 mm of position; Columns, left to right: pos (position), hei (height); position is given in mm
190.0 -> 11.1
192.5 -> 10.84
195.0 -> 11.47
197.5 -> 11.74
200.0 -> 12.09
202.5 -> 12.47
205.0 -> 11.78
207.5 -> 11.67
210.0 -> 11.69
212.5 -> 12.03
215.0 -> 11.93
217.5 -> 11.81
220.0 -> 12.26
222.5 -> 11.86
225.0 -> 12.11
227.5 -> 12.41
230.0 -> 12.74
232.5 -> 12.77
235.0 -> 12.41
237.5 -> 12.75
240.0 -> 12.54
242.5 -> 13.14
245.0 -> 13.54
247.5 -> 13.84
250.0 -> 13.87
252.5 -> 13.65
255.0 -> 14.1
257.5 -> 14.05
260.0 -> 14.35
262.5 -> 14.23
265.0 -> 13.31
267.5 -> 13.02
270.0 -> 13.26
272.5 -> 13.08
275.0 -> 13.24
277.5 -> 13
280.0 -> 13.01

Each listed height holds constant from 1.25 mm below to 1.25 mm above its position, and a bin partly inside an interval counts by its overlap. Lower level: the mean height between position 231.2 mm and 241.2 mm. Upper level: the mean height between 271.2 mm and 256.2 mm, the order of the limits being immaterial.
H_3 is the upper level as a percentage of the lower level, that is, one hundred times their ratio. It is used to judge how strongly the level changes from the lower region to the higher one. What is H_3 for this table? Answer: 109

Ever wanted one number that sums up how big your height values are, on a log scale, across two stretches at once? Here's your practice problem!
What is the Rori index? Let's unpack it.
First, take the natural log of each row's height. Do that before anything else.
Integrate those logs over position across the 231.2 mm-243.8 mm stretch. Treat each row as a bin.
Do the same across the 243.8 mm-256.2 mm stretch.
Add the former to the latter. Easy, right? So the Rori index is 64.6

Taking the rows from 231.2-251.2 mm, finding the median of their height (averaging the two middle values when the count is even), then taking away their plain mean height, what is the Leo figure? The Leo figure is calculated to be -0.15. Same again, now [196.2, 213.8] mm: -0.14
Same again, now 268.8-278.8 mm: 0.02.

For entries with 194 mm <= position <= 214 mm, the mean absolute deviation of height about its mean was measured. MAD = 0.25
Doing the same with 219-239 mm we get 0.25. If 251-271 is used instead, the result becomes 0.44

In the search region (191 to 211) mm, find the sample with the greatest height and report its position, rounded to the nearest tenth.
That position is 202.5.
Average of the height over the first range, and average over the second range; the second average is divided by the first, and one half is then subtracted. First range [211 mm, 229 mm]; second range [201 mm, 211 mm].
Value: 0.49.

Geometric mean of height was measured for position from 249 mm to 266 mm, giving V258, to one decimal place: 13.9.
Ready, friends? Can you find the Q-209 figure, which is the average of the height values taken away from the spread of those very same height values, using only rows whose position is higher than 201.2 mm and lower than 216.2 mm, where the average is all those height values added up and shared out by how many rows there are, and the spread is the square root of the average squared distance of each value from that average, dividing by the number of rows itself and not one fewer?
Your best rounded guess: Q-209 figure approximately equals -11.7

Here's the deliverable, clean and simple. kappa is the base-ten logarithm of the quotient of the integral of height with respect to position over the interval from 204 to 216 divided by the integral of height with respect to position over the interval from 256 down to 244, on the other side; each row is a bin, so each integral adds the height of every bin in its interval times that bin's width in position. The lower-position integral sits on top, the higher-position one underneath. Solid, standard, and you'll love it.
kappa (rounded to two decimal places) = -0.07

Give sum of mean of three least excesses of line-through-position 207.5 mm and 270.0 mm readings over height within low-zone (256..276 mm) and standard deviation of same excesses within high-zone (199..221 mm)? -0.9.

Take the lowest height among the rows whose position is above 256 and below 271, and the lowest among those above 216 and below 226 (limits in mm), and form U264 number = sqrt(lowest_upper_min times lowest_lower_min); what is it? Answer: 12.4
